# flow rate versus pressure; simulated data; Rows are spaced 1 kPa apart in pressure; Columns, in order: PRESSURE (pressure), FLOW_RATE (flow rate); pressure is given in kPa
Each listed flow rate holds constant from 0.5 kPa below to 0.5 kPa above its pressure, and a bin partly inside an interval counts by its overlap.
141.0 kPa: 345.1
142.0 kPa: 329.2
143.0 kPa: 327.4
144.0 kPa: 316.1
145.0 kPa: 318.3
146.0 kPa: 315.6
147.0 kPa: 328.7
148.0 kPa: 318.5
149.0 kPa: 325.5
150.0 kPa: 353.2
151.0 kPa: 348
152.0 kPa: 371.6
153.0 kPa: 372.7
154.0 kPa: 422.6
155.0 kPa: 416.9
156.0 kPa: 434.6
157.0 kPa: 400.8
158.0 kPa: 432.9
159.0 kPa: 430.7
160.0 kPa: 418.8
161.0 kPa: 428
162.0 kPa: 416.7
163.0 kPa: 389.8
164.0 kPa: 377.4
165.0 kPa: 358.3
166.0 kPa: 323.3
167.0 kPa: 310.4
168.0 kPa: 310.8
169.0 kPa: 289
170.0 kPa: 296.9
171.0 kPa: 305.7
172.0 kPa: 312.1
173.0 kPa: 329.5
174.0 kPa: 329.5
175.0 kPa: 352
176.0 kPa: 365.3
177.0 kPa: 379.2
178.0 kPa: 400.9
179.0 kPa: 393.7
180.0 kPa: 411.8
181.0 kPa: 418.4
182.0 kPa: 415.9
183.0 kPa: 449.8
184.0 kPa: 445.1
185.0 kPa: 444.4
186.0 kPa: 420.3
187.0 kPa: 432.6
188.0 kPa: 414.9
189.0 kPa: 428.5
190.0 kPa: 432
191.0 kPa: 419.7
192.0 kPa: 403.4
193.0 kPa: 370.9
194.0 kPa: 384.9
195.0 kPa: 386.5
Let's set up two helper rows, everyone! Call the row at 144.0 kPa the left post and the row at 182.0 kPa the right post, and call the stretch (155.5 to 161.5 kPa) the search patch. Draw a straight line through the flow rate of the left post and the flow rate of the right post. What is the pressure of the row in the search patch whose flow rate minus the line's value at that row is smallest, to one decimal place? 157.0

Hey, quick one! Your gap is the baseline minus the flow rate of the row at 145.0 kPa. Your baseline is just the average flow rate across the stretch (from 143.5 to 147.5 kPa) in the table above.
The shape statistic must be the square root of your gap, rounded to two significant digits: 1.2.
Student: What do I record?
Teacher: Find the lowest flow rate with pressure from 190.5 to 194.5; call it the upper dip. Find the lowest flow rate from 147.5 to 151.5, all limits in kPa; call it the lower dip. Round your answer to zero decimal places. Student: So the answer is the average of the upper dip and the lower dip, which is 345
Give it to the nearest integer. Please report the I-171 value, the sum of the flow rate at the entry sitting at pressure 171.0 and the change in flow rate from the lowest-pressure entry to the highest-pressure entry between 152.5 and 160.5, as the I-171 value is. 352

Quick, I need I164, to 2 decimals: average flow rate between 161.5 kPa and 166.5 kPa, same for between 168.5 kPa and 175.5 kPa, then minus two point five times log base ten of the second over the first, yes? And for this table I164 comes 0.18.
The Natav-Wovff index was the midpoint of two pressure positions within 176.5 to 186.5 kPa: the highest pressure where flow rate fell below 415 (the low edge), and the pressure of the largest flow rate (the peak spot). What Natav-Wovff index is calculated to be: 181.5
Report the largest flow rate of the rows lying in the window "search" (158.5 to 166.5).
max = 430.7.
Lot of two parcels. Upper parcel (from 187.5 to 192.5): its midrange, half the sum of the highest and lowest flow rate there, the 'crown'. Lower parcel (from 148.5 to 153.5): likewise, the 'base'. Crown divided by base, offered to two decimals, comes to 1.20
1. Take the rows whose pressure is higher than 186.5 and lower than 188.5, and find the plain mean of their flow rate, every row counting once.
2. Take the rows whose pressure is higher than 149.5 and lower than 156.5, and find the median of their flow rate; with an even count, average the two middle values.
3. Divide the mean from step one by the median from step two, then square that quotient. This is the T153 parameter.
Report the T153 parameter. 1.3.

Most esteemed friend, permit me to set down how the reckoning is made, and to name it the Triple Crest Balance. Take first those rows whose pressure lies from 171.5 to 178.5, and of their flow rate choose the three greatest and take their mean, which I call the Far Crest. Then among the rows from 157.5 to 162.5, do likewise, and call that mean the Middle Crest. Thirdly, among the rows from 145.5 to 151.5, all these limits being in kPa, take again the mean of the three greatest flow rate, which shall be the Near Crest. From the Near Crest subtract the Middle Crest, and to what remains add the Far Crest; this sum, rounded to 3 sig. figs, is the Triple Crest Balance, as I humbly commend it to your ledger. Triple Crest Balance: 295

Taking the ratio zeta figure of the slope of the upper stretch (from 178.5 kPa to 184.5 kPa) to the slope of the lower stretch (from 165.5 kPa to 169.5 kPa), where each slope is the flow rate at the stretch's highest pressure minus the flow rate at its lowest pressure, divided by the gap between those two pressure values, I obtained -0.9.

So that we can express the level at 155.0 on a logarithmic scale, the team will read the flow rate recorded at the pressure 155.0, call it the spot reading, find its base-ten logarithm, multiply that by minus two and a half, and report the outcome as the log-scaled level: -6.55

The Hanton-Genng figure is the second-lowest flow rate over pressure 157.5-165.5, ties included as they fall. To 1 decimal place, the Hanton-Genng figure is 377.4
